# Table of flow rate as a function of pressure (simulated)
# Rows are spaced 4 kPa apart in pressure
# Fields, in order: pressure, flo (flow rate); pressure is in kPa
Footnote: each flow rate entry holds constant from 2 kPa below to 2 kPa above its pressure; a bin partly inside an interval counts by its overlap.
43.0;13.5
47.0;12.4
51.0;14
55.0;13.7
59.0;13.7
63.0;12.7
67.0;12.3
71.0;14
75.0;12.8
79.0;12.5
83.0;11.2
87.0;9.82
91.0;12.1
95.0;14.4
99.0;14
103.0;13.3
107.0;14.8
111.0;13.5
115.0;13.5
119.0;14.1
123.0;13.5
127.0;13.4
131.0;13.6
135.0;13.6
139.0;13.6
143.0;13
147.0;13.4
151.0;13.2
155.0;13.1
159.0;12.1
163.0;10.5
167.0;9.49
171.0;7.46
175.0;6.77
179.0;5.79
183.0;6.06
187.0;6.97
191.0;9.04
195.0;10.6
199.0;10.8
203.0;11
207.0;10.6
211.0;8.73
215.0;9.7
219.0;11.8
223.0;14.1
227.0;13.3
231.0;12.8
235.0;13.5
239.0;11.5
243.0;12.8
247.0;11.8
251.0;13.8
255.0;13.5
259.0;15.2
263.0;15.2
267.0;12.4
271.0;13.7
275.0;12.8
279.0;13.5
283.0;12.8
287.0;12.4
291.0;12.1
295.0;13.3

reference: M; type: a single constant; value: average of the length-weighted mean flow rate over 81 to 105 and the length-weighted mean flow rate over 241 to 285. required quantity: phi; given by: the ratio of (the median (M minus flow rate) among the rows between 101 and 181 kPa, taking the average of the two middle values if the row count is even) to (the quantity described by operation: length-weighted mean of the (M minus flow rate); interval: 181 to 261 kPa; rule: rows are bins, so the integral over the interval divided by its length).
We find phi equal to -0.3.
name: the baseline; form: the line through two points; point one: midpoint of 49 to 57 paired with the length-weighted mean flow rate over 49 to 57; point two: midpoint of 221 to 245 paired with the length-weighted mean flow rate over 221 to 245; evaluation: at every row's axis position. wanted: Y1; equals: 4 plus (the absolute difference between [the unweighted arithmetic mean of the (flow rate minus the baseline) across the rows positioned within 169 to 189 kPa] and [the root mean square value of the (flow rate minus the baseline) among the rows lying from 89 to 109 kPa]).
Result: 11.6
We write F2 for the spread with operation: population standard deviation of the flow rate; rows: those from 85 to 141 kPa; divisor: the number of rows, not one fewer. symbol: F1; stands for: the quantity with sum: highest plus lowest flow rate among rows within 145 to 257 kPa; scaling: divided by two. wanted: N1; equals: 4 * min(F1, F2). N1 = 4.6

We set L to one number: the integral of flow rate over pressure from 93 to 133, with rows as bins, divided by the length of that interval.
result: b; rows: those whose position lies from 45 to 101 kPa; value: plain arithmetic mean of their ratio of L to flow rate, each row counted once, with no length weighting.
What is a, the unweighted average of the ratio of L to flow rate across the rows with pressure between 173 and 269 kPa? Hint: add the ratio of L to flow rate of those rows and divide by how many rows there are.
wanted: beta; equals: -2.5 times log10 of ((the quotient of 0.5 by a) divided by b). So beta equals 1.16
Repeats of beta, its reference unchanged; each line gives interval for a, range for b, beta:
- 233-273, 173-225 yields 1.29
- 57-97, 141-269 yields 1.16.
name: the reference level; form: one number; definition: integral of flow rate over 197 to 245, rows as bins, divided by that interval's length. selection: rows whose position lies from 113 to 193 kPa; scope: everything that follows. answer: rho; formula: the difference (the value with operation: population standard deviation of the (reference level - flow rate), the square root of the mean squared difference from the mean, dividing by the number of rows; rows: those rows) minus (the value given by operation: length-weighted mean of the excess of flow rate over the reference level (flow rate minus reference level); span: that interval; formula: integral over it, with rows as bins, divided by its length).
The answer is 3.5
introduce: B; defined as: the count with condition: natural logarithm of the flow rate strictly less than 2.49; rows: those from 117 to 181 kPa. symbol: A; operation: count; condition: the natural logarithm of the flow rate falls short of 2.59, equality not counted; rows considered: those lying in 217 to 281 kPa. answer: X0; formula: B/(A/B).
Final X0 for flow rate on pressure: 3.1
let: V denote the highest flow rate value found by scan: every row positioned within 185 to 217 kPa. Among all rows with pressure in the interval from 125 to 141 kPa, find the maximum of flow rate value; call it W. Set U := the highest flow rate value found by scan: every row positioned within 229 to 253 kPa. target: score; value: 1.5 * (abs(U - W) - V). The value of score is -16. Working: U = 13.8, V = 11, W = 13.6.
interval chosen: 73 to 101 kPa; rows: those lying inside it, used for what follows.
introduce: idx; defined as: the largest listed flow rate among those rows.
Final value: 14.4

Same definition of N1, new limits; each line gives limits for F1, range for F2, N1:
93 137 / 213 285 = 5.1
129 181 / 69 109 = 5.9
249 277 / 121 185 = 11.7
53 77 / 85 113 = 6.3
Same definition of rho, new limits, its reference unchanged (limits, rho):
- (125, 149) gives -1.5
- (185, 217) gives 3.3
